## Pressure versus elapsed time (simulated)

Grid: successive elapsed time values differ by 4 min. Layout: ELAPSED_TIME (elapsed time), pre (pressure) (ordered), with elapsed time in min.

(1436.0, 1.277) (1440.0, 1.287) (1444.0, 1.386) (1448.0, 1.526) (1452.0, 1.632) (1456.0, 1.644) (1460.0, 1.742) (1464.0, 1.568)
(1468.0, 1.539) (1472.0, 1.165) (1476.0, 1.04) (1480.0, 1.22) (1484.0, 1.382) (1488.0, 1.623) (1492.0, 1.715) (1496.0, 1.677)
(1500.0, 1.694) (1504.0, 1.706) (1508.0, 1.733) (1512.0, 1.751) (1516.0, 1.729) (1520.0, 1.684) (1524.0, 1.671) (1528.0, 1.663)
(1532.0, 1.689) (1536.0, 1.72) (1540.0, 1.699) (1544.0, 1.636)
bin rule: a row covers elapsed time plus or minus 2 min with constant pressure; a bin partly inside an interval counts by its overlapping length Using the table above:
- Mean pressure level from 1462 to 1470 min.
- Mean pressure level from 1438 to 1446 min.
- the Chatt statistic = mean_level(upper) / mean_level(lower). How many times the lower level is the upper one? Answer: 1.16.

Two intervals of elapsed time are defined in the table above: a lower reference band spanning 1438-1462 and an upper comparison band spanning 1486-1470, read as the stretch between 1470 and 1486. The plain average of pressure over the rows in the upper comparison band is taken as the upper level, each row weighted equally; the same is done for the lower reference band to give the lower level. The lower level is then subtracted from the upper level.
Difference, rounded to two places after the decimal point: -0.33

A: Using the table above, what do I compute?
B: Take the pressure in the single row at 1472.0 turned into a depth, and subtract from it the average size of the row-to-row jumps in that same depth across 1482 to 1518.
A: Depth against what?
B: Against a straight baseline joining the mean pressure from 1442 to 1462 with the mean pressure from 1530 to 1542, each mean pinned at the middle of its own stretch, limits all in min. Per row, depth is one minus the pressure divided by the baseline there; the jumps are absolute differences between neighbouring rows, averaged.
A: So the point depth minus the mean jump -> 0.24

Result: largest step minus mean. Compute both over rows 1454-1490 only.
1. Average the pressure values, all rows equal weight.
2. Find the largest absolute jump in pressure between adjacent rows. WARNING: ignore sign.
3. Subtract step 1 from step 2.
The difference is -1.06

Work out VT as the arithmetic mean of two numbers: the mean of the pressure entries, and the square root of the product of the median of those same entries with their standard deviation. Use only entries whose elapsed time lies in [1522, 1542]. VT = 0.94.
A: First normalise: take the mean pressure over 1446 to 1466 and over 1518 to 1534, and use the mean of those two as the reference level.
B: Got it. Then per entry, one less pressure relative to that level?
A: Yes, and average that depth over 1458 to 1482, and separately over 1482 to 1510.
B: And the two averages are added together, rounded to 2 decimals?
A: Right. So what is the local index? 0.17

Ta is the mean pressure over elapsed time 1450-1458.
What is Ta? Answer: 1.64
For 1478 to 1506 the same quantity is 1.57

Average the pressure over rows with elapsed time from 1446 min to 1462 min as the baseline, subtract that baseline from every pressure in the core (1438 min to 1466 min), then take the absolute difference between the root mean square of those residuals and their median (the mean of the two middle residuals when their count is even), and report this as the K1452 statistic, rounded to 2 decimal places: 0.24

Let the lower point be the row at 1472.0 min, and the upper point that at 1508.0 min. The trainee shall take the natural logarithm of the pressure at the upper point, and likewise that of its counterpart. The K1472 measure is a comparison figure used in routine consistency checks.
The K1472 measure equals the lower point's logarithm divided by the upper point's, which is 0.28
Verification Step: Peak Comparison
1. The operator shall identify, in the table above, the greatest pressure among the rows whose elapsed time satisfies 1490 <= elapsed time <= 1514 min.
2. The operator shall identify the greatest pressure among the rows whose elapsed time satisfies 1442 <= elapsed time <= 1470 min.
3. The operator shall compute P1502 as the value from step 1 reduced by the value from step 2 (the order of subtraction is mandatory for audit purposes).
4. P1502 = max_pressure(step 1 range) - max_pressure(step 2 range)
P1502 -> 0.01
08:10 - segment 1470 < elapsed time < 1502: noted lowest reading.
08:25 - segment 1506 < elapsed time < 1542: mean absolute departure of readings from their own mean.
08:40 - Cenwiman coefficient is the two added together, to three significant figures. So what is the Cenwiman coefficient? 1.07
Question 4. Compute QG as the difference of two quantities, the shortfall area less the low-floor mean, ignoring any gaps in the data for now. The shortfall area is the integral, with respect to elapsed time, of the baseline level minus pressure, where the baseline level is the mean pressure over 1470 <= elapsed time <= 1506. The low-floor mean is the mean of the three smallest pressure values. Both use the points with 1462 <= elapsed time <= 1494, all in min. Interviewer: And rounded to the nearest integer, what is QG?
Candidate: 1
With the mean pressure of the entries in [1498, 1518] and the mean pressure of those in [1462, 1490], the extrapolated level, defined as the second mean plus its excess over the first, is 1.00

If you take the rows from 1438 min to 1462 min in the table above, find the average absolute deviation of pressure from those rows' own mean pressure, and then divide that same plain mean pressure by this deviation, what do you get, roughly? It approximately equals 11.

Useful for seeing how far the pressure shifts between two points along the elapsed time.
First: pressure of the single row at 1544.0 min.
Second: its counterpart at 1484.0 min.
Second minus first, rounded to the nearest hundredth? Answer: -0.25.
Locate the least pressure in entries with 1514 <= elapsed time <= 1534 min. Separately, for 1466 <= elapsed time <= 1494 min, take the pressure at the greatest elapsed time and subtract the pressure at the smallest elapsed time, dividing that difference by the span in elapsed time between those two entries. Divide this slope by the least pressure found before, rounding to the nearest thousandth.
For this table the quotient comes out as 0.004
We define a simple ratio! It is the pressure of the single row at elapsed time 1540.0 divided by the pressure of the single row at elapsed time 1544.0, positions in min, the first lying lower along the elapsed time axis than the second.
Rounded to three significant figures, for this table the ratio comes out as 1.04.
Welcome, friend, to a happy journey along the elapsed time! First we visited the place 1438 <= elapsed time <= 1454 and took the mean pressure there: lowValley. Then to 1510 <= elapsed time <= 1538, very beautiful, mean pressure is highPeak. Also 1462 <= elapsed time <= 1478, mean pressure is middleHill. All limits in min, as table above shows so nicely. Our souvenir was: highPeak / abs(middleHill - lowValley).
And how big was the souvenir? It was 13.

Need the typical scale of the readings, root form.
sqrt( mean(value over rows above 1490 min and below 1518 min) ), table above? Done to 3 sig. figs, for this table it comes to 1.31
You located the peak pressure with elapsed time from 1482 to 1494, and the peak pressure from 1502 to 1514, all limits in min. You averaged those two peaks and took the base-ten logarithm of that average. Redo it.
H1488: 0.2388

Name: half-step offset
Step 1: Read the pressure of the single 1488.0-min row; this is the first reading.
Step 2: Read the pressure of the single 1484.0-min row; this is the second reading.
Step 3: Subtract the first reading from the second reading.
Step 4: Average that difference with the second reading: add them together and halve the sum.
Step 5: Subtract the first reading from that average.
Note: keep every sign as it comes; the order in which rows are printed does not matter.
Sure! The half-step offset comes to -1.05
